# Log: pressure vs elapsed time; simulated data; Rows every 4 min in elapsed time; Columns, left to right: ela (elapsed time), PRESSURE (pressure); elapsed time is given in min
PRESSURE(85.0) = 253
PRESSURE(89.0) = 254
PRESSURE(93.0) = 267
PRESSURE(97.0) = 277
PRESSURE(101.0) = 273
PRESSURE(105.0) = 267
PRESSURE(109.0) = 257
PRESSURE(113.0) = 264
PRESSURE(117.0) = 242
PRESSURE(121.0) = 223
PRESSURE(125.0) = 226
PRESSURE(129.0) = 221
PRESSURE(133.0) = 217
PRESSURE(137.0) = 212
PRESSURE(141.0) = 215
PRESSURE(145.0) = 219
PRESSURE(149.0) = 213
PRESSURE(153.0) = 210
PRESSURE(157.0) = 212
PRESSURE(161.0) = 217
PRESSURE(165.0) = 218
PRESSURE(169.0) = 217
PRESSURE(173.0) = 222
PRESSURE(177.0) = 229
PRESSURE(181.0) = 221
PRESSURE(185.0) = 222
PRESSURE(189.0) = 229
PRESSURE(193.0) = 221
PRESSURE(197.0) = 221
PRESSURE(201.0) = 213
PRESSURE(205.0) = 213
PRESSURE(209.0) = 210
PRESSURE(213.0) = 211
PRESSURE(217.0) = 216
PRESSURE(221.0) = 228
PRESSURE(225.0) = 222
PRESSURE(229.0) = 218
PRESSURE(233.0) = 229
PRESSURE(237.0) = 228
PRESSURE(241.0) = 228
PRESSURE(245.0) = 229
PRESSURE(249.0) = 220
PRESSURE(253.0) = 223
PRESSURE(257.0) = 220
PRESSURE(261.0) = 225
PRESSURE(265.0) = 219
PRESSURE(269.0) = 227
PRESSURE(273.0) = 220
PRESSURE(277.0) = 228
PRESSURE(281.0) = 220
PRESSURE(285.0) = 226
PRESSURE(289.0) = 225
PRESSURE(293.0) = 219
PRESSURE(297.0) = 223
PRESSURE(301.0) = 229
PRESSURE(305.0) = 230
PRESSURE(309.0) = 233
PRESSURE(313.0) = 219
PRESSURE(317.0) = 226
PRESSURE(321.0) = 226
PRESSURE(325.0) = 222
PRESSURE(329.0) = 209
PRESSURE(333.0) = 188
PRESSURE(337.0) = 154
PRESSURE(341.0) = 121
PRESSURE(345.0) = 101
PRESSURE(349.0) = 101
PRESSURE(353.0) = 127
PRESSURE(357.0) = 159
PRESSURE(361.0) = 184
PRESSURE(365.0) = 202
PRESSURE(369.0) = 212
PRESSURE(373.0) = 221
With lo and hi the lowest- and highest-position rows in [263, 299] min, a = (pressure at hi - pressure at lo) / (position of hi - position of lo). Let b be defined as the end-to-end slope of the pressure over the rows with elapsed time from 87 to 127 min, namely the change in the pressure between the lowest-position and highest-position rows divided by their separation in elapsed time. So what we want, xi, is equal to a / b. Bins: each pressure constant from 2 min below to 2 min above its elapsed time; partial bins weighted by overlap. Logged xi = 0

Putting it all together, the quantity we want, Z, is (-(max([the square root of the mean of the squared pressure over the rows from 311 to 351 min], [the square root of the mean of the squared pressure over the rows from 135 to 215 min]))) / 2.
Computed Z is -109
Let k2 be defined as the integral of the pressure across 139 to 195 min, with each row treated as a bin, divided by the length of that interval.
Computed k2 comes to 219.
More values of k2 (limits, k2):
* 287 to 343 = 209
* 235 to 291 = 224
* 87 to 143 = 244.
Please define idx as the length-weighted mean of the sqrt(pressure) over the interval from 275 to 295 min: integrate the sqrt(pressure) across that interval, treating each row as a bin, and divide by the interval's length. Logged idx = 15.0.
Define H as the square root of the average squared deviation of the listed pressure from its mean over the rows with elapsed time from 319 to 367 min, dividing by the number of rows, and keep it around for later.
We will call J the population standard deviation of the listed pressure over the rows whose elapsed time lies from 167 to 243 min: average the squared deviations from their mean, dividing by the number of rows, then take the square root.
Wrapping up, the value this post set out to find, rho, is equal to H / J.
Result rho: 7.0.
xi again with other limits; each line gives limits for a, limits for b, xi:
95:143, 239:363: 4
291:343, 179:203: 5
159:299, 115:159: 0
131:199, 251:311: 0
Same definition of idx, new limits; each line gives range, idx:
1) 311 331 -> 14.8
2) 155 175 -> 14.7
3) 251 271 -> 14.9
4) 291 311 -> 15.1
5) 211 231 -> 14.8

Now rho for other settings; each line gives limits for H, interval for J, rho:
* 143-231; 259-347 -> 0.2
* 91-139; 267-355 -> 0.5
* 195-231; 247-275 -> 2.0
